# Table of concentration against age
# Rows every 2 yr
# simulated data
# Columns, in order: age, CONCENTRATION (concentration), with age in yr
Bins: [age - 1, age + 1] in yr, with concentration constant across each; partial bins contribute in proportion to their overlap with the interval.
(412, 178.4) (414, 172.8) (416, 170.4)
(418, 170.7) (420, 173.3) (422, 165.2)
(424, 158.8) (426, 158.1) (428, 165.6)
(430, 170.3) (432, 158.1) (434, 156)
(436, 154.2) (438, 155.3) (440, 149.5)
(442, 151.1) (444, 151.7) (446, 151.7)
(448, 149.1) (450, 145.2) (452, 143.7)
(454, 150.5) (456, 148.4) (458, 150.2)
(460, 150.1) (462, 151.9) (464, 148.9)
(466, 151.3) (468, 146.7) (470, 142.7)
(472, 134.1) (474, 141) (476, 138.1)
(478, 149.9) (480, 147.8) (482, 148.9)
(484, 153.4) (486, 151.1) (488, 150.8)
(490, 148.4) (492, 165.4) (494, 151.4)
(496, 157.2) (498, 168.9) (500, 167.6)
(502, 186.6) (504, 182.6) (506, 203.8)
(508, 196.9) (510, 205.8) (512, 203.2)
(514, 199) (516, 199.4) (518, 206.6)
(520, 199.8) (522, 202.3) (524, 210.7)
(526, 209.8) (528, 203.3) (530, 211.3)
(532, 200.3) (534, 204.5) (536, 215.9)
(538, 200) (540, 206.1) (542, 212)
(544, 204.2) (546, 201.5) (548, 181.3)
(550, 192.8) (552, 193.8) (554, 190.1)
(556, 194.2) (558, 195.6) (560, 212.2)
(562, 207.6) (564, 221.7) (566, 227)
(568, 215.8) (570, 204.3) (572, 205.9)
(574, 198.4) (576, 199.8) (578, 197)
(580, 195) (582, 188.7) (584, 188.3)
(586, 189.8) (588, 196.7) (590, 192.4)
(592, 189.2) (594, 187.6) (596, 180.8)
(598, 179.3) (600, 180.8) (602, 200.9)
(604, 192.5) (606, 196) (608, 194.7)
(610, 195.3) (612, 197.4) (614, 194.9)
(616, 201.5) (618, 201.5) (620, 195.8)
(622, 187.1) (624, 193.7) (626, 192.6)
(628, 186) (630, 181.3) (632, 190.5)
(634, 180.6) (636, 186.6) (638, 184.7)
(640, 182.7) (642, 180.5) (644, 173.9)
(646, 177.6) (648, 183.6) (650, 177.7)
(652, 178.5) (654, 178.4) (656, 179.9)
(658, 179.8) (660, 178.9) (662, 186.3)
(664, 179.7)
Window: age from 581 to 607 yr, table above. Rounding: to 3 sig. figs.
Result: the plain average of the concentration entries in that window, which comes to 189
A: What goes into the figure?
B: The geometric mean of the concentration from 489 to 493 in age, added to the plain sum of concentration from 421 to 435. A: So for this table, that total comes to 1289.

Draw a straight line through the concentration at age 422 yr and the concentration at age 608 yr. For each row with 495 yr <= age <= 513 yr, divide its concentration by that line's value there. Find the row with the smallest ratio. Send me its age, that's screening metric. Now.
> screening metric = 496 yr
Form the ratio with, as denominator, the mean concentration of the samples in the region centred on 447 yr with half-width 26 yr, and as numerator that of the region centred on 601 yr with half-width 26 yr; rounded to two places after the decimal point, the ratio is 1.27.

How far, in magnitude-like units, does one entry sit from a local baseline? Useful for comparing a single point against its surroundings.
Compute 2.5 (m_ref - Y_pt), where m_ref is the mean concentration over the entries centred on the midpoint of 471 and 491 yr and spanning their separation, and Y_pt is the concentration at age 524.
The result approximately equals -161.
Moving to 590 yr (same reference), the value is -115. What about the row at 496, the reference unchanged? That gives -27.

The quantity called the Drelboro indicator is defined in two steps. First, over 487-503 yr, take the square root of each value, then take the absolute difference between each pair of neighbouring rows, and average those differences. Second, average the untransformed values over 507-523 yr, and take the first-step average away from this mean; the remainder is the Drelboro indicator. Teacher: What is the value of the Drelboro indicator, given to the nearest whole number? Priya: 201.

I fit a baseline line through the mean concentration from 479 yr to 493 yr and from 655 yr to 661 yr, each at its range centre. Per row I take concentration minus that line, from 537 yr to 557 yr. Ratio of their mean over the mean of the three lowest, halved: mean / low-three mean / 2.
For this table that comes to 0.70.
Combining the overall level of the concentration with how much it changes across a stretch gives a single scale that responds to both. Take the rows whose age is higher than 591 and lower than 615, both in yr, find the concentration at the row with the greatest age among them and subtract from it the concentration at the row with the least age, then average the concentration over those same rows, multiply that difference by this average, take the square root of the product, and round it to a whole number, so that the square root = 33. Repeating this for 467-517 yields 93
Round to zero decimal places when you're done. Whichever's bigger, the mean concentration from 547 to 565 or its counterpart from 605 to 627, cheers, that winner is 199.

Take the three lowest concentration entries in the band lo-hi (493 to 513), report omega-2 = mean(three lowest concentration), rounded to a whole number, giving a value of 159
